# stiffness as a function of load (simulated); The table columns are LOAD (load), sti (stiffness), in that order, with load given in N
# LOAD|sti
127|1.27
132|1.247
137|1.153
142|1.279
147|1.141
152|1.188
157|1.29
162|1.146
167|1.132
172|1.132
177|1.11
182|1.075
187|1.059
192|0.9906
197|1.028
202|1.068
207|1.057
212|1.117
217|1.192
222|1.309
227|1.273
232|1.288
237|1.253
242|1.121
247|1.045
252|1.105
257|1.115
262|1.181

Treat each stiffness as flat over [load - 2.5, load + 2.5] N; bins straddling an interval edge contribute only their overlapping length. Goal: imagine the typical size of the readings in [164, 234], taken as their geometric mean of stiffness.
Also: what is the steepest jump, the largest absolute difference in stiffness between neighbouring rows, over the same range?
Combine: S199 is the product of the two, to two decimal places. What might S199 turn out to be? 0.13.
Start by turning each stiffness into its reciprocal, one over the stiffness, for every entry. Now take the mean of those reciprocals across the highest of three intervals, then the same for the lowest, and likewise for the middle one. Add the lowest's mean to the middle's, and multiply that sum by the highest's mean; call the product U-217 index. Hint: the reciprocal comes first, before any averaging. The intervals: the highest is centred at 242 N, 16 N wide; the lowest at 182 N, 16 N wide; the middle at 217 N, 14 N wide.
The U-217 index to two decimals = 1.55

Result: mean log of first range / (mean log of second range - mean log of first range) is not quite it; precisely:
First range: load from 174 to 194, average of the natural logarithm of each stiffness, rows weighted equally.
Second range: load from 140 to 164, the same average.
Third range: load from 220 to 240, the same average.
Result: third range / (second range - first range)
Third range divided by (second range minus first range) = 1.9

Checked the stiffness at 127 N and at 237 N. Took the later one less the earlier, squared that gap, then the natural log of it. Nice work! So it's -8.1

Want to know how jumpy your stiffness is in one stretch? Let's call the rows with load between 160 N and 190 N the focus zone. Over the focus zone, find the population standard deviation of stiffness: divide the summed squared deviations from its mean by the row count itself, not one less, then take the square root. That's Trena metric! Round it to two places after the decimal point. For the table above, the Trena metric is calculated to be 0.03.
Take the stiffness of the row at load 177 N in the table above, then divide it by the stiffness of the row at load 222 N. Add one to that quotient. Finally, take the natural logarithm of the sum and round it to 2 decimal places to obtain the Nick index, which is 0.61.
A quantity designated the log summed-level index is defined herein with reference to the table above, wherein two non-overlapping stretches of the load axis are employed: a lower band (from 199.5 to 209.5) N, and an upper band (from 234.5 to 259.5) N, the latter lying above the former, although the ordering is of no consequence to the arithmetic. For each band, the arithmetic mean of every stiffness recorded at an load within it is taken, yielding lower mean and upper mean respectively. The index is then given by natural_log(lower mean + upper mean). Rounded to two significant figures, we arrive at 0.78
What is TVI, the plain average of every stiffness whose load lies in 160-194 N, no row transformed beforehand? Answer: 1.09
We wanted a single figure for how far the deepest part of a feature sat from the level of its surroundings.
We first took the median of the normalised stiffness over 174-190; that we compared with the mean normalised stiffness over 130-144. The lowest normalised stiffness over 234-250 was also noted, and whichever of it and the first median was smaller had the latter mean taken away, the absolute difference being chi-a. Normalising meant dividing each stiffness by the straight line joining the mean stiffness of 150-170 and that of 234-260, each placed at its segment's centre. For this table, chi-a 0.102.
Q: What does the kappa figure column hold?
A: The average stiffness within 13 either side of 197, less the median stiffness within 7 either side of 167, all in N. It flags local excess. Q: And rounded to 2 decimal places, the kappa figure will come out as -0.09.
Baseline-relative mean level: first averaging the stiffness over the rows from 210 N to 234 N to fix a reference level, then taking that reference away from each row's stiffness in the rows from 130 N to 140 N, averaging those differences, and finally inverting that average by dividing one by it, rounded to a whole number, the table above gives -28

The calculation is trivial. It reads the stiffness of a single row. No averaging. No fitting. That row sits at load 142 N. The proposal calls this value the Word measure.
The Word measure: 1.279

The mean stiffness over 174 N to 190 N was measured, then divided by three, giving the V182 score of 0.36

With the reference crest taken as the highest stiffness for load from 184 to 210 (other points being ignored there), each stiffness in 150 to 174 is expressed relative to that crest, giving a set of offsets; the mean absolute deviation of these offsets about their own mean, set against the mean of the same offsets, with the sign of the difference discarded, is 0.06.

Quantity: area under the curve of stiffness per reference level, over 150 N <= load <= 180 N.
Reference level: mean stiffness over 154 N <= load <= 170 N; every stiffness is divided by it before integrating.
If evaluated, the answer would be 29.4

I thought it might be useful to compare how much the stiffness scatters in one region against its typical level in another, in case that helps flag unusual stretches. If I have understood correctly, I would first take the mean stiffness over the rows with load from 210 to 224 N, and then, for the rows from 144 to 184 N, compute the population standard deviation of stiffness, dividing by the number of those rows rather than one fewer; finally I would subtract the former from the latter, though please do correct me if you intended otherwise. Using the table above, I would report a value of -1.15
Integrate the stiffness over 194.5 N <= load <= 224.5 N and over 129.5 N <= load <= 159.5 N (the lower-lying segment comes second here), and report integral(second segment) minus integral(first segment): 2.6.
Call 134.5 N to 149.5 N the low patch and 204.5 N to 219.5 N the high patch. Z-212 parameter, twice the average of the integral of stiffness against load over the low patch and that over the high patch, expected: 34.7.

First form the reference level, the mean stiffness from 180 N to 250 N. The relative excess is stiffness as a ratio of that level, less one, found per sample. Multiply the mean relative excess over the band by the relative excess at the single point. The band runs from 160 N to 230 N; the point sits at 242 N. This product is 0.0001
